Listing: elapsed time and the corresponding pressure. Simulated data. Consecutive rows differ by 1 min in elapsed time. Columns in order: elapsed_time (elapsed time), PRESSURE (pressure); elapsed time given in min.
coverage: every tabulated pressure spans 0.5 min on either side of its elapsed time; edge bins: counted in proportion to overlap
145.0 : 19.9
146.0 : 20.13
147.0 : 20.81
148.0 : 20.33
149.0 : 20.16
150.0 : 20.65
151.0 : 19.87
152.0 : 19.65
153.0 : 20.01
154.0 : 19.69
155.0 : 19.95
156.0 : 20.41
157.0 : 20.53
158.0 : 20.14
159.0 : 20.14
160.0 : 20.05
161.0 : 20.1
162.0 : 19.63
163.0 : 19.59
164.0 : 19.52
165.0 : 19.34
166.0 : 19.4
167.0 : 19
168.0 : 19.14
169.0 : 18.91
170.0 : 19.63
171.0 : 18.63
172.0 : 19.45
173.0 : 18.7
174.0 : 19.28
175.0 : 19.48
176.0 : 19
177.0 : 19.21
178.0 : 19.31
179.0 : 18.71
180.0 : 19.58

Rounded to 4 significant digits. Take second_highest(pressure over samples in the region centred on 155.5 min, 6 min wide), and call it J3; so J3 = 20.41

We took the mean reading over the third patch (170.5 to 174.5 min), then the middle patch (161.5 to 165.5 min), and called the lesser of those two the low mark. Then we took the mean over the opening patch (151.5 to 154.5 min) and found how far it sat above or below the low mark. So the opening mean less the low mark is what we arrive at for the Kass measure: 0.77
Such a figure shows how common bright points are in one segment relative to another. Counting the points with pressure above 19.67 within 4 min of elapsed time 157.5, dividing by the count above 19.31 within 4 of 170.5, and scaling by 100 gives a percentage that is 400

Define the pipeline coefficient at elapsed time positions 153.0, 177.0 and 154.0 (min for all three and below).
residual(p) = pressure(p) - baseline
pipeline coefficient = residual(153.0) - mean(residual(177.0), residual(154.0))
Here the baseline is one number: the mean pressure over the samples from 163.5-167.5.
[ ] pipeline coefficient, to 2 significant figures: 0.56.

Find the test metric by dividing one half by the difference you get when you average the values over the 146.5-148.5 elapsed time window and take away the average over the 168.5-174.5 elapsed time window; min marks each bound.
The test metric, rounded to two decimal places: 0.34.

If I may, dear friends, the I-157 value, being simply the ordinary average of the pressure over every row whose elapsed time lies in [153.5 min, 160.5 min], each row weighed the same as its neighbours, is 20.13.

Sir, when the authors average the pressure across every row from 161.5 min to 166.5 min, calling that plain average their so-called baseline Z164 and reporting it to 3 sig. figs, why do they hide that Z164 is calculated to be 19.5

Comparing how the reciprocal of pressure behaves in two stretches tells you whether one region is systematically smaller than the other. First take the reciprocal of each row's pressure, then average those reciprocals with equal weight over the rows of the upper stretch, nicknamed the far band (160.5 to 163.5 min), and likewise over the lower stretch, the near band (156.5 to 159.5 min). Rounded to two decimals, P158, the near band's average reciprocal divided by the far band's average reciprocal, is 0.98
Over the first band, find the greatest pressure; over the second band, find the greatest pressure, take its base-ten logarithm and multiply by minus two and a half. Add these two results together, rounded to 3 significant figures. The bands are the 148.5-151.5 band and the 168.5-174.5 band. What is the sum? 17.4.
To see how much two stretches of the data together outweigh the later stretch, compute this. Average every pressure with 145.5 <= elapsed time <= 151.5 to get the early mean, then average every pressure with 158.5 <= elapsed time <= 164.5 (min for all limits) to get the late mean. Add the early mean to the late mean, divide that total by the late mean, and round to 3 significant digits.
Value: 2.02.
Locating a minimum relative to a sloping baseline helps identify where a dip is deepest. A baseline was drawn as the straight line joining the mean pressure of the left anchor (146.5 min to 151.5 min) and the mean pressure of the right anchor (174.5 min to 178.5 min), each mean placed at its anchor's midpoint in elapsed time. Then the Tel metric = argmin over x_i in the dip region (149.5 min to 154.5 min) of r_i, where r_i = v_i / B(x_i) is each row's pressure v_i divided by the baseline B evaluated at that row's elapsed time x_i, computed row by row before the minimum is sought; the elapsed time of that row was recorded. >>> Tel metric 152.0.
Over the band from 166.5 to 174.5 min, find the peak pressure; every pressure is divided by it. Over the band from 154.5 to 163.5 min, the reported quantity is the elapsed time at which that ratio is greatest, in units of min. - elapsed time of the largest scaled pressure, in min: 157.0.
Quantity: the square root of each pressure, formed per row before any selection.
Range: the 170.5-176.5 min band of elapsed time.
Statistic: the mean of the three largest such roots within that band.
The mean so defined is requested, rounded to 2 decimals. 4.40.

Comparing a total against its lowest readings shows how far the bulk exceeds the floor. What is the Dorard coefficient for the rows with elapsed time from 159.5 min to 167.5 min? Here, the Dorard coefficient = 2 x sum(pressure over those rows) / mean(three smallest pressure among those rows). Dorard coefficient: 16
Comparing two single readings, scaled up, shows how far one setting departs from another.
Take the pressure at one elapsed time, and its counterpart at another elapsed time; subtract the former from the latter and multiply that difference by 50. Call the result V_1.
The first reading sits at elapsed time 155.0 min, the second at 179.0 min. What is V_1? -62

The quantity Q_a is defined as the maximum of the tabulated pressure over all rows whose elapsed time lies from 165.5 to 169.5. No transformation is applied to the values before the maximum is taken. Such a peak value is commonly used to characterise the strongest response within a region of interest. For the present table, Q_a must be 19.4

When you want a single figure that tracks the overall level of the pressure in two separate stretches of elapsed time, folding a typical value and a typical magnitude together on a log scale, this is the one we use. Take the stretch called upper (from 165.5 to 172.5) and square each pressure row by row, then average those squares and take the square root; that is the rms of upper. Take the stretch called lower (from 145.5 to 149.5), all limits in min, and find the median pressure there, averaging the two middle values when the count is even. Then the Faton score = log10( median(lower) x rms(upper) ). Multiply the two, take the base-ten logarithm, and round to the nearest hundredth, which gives 2.59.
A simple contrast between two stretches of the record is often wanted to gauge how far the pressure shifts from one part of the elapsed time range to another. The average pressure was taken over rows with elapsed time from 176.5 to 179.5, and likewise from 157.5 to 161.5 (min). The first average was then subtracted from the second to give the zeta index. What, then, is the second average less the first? 1.0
